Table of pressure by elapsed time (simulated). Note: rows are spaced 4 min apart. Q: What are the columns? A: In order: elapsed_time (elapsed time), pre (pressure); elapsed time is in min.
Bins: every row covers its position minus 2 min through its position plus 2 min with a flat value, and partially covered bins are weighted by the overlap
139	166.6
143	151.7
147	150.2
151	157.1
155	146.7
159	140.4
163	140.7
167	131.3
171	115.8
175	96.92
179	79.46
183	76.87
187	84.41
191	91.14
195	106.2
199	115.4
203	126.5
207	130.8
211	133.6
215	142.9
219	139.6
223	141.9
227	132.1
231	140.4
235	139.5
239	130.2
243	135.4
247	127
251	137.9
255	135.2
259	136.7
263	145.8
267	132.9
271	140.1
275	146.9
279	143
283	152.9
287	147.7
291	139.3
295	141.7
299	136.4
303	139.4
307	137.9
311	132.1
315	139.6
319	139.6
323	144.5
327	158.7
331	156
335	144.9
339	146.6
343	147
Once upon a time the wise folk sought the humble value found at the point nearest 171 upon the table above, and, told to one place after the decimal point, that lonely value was 115.8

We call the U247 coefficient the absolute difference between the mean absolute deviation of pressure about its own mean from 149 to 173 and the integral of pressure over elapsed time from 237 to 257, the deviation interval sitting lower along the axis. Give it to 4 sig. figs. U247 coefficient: 2653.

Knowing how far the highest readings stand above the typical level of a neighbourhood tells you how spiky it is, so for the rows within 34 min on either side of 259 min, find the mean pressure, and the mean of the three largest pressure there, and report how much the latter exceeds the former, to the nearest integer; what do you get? 10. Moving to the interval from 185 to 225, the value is 20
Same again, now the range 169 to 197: 13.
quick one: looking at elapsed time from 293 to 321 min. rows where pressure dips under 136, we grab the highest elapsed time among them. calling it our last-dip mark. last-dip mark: 311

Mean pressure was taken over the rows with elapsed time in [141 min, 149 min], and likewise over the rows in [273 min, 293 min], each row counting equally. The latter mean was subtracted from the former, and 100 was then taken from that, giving -95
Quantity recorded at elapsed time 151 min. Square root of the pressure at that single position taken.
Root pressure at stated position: 12.5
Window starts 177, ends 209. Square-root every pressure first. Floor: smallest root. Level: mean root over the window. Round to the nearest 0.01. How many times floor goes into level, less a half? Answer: 0.64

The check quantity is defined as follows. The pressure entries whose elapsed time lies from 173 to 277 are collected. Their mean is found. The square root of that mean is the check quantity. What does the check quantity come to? 11.2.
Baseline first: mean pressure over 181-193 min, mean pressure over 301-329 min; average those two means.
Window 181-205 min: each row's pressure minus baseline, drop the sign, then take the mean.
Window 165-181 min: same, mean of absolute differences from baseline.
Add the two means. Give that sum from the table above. 36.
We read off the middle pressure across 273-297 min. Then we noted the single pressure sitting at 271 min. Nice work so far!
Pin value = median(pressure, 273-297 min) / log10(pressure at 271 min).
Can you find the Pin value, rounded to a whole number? 68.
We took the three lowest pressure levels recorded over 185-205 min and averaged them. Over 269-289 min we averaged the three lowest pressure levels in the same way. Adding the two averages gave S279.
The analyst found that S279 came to 237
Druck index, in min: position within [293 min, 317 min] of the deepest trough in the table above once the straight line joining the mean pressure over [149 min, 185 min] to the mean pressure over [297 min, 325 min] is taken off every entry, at 311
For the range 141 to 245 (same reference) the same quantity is 183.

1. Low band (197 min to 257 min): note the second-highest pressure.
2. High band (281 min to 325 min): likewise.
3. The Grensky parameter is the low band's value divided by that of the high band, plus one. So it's 1.96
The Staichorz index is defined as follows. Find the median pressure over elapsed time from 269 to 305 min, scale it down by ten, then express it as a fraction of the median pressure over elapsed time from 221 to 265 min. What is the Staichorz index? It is 0.104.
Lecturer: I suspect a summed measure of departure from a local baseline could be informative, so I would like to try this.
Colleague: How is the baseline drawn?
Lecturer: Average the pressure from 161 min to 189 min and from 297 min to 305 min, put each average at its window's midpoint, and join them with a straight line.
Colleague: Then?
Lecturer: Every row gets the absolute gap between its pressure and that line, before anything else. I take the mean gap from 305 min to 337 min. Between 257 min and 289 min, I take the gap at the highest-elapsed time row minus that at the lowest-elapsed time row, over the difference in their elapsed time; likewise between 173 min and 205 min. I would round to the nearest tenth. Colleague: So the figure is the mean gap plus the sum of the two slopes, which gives 5.7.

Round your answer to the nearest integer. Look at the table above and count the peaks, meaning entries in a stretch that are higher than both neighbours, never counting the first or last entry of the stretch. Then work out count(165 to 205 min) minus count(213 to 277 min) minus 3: -8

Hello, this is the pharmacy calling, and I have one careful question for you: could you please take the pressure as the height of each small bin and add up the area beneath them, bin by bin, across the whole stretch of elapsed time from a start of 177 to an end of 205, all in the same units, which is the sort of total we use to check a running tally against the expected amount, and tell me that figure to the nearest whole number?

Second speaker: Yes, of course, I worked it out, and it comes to 2720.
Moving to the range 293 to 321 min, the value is 3867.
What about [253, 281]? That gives 3922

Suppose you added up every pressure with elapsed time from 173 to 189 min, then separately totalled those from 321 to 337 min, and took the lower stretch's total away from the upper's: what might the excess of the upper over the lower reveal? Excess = 266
